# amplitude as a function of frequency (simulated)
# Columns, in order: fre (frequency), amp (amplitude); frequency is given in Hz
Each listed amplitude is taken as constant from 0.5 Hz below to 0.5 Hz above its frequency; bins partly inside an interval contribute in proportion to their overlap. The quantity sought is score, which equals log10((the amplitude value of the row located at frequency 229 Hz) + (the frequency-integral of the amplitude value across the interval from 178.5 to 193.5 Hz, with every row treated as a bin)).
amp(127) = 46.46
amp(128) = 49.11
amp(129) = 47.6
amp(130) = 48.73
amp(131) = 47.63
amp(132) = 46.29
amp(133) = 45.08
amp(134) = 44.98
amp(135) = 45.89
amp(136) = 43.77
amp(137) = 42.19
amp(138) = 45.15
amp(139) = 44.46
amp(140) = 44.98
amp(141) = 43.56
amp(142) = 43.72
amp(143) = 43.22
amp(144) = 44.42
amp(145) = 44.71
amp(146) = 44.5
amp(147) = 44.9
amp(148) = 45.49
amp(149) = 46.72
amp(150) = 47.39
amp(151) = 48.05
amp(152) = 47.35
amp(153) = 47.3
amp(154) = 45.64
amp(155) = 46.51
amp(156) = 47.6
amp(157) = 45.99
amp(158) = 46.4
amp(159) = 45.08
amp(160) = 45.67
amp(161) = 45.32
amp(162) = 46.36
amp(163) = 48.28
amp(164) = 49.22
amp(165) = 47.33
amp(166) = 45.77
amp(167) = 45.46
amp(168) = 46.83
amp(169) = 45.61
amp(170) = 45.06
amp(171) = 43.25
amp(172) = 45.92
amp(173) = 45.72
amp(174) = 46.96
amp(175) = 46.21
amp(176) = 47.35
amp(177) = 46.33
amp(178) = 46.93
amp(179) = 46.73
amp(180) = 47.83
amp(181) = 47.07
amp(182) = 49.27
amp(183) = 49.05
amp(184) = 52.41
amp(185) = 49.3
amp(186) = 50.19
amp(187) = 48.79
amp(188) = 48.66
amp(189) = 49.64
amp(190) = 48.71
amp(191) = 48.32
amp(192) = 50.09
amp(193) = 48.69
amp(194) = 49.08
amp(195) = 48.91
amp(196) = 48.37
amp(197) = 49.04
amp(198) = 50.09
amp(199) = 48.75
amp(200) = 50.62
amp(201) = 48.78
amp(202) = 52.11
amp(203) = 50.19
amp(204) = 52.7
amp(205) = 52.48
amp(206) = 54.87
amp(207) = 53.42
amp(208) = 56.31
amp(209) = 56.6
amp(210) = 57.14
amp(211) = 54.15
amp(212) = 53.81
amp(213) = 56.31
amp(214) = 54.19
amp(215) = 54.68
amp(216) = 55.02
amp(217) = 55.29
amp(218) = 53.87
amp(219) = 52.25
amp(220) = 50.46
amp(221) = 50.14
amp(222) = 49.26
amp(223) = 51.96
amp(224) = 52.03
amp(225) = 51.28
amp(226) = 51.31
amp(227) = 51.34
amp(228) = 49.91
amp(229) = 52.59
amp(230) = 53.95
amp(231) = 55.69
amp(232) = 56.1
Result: 2.90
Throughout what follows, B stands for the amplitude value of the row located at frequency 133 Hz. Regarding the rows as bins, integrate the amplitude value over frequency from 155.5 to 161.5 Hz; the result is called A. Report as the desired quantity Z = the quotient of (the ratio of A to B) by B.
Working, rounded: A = 276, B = 45.08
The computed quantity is 0.136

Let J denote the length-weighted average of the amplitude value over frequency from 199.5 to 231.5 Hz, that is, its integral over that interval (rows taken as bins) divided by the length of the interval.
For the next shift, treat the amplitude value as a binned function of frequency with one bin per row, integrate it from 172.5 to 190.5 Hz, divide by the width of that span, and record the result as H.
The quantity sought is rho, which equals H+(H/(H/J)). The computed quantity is 101.1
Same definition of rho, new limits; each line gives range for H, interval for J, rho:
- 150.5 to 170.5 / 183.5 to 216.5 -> 98.1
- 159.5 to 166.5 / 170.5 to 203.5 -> 95.3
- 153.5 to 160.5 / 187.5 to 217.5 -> 98.0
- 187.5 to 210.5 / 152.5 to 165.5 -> 97.7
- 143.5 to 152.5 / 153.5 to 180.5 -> 92.3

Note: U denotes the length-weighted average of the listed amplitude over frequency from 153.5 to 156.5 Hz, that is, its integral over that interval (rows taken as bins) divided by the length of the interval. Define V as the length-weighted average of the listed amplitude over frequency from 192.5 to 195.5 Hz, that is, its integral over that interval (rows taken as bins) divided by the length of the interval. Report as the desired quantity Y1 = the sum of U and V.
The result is 95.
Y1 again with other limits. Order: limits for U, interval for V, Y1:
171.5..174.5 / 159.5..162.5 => 92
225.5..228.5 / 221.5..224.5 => 102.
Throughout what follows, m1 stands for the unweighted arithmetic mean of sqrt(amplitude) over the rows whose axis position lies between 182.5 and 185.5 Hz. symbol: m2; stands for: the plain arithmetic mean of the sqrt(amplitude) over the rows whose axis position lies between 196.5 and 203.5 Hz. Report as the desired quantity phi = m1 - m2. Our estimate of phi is 0.02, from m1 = 7.09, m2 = 7.1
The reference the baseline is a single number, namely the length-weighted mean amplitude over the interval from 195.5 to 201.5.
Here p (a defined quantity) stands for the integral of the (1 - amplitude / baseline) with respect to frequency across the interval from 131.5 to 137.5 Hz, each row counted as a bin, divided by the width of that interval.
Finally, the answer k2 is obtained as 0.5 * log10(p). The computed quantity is -0.52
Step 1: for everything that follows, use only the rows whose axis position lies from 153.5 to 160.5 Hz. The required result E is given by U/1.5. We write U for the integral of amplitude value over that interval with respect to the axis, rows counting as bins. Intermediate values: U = 323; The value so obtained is 215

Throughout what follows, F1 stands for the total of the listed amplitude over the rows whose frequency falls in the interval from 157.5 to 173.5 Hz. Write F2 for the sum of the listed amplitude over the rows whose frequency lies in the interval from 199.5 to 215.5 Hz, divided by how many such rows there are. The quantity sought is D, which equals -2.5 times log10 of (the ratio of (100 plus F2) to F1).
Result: 1.70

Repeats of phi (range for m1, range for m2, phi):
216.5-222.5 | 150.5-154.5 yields 0.34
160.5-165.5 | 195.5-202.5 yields -0.17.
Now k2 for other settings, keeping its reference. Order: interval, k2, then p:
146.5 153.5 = -0.64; 0.051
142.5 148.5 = -0.51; 0.096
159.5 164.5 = -0.66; 0.047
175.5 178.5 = -0.66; 0.049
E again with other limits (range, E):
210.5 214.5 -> 146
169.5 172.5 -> 89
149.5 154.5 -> 157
